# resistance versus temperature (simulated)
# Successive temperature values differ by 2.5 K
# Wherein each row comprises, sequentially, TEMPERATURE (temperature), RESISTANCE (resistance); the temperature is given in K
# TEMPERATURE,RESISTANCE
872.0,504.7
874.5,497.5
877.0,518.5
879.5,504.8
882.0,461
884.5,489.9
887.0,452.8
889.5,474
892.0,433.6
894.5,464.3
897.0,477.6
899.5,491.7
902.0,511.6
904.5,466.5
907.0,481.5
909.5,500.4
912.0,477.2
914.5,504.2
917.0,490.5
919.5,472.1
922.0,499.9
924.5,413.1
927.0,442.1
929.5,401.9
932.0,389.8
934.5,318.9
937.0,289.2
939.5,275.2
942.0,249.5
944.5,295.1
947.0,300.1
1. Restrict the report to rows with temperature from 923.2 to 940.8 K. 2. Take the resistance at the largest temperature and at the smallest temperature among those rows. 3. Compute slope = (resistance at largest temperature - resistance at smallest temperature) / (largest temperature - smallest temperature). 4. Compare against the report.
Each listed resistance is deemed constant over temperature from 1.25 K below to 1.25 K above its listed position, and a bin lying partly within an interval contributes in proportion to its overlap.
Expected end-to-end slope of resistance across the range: -9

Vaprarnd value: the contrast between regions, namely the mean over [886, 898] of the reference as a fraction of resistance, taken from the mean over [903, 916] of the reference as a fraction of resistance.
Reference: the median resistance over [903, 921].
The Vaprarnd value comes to -0.1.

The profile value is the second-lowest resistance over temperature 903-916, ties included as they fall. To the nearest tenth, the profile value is 477.2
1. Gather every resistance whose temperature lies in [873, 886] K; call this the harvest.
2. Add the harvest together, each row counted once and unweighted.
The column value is 2472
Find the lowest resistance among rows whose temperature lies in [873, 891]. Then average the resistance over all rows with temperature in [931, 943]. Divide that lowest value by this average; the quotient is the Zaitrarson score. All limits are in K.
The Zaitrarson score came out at 1.5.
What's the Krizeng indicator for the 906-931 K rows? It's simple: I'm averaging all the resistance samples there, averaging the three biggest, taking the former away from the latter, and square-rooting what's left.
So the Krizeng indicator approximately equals 5.8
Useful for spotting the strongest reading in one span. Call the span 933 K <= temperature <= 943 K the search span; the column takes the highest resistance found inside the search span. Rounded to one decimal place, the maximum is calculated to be 318.9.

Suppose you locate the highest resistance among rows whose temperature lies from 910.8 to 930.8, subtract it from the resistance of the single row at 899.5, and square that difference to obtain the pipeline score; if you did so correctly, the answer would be 156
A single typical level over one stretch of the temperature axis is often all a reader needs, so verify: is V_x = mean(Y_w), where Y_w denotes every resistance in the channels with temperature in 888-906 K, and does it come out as 474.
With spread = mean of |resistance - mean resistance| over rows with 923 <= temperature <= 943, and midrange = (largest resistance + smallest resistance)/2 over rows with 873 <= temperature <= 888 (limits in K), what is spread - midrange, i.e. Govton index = -421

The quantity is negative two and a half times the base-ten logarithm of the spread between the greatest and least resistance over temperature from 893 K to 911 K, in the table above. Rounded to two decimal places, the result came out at -4.19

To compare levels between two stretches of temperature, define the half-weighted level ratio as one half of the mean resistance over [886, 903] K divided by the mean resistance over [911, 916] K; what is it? 0.48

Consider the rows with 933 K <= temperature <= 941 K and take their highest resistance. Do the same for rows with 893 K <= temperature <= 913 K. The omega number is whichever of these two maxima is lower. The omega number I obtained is 319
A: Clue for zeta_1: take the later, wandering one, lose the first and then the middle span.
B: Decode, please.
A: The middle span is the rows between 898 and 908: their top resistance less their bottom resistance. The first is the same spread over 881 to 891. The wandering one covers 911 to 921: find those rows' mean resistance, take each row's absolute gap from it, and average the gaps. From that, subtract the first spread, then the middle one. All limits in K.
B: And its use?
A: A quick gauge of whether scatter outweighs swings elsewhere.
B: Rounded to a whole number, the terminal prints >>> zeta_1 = -71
